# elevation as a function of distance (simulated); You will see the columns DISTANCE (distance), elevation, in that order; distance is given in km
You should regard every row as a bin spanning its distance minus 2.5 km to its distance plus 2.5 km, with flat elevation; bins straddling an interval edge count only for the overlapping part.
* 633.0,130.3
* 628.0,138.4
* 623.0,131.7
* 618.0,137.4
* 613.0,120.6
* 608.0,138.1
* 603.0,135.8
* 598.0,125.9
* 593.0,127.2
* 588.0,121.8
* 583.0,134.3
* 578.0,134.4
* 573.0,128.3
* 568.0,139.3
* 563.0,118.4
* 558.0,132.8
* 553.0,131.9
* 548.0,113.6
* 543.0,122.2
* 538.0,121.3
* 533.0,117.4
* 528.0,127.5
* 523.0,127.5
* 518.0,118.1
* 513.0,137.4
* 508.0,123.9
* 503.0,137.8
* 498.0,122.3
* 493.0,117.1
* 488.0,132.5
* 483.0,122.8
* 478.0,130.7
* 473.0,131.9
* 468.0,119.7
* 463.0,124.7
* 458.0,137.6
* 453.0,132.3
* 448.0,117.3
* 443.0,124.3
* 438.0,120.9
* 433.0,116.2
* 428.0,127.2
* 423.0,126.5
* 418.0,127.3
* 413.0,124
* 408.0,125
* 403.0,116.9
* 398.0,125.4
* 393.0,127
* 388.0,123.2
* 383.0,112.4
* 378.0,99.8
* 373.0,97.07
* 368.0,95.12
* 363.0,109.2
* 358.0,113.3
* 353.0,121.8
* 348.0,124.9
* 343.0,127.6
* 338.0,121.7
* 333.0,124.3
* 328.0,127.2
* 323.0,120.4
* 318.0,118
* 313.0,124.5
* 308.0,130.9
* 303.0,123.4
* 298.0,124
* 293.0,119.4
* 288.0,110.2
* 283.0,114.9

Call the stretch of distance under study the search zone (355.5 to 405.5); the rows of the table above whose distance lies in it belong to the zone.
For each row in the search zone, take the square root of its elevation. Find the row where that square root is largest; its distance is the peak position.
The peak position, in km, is 393.0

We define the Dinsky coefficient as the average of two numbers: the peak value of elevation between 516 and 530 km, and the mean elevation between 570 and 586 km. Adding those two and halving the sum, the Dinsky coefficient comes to 130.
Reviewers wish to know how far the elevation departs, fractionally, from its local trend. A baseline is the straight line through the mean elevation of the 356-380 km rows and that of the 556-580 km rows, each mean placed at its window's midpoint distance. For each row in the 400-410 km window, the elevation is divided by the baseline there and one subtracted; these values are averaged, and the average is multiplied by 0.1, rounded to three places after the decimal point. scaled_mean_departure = 0.012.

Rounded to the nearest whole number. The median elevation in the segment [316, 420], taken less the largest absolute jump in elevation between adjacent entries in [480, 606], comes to 101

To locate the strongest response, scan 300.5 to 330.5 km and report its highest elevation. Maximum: 130.9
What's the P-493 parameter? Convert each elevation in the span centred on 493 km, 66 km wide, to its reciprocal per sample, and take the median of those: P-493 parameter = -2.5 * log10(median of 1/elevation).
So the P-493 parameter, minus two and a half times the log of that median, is 5.24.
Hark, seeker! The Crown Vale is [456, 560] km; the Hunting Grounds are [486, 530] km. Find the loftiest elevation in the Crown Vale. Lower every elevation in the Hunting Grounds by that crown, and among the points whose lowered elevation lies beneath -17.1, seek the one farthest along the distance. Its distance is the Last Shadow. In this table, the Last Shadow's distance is 518.0 km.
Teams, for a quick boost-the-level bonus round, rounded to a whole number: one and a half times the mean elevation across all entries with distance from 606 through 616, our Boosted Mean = 194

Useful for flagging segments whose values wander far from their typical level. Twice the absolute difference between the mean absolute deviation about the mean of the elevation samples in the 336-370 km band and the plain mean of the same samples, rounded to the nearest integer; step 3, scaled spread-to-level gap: 215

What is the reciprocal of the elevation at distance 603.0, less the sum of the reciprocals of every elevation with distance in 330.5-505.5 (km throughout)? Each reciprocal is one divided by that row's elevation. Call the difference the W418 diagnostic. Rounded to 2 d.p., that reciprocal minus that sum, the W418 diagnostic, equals -0.28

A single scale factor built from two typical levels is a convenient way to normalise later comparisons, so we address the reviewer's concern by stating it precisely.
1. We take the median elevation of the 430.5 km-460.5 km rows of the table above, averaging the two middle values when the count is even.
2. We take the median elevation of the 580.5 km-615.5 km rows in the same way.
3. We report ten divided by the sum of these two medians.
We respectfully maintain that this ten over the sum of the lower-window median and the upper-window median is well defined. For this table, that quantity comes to 0.040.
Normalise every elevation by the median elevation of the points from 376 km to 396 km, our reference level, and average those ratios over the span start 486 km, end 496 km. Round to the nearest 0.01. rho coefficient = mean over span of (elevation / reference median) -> 1.06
